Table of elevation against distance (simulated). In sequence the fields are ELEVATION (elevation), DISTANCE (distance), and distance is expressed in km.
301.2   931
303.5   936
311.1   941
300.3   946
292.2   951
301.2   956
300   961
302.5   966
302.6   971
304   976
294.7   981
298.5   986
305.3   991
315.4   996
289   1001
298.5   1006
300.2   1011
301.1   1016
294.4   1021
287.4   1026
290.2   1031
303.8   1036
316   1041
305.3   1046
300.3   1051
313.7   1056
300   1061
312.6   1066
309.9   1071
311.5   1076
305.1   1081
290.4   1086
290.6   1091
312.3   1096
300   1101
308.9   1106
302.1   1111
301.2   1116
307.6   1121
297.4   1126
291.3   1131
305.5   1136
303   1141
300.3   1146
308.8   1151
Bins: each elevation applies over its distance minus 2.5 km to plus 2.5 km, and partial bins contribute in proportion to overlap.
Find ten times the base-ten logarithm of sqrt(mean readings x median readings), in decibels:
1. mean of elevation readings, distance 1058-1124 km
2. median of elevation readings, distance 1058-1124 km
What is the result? 24.84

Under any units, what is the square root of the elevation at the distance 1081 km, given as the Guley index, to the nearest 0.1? 17.5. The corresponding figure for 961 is 17.3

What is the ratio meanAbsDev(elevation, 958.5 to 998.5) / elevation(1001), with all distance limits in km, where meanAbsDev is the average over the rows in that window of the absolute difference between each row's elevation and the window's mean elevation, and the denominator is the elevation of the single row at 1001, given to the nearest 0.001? 0.014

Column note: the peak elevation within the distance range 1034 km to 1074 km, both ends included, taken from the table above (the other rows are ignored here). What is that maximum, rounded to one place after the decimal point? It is 316.0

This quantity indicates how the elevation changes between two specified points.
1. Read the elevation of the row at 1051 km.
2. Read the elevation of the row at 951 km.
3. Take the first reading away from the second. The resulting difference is -8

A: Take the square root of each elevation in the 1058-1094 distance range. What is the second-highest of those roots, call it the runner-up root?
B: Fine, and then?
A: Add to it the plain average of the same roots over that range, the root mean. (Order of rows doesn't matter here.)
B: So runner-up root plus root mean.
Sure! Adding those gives 35.1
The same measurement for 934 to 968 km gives 34.8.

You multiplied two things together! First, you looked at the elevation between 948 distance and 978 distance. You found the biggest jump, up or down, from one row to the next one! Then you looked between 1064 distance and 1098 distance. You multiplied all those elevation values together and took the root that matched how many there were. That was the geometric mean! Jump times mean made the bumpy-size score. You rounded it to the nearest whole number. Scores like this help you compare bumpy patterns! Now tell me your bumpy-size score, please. 2740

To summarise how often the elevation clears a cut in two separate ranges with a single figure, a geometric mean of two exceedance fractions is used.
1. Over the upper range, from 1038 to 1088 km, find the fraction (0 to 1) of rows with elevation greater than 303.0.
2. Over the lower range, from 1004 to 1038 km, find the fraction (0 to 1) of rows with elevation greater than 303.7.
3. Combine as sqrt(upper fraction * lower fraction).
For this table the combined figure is 0.32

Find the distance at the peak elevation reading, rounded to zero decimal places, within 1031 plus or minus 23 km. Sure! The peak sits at 1041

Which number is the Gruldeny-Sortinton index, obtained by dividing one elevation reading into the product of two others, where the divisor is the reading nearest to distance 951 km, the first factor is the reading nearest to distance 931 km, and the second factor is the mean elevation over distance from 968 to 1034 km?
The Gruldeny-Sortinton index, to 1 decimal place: 307.8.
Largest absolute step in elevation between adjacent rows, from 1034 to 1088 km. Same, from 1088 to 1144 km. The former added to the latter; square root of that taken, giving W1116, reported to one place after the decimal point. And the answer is 6.0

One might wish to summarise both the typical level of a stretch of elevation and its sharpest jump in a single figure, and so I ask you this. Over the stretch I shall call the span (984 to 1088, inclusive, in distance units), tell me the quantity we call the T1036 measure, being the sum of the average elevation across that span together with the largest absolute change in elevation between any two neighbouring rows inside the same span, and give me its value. 329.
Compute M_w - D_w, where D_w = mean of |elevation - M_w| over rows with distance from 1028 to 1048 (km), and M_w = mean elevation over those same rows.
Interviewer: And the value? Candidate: 297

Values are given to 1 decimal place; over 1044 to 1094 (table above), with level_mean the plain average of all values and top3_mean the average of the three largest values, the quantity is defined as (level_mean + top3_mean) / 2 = 308.3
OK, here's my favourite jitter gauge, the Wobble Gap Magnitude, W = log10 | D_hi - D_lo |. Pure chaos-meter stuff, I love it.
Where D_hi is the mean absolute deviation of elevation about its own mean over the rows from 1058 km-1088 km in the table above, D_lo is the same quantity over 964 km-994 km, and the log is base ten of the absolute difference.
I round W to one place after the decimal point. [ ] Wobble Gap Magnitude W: 0.5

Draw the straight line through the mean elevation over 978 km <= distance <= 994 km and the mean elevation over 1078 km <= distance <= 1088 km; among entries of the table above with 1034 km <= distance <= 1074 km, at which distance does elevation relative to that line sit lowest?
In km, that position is 1061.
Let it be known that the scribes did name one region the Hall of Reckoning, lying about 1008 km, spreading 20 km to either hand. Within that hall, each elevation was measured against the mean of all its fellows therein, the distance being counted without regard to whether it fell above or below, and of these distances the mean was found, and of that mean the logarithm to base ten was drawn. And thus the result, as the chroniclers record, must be 0.82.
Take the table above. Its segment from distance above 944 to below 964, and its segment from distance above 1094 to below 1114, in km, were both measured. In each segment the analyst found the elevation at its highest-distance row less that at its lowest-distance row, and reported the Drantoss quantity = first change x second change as 3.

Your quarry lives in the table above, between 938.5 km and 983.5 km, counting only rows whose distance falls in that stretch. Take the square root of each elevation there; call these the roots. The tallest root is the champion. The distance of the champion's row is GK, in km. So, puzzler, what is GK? 941 km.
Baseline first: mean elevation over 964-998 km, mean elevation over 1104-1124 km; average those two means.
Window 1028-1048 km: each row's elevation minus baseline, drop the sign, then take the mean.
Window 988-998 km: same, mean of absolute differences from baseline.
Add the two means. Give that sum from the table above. 13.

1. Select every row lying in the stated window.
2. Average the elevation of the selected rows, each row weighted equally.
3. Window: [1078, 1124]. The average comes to 302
